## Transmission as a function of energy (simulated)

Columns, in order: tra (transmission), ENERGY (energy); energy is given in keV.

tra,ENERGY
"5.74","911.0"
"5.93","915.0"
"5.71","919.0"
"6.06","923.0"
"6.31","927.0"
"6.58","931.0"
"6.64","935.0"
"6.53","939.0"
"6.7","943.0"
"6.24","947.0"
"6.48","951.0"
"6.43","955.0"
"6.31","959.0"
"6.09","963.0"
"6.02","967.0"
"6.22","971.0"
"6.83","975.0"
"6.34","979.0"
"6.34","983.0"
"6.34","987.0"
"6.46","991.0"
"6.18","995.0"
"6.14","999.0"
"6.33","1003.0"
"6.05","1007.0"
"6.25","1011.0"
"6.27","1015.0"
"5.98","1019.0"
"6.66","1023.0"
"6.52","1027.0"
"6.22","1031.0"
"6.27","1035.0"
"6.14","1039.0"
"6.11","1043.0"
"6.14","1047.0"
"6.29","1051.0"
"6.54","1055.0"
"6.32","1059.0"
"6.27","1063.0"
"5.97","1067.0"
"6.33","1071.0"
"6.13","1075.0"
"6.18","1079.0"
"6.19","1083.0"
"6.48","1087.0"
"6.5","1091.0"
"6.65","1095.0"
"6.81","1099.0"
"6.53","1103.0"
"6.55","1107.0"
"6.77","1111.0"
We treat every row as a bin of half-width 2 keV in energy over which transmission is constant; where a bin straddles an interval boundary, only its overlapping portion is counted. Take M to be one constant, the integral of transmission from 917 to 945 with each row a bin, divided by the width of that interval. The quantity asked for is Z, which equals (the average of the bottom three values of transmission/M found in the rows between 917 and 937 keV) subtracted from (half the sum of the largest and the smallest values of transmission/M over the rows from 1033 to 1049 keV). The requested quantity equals 0.026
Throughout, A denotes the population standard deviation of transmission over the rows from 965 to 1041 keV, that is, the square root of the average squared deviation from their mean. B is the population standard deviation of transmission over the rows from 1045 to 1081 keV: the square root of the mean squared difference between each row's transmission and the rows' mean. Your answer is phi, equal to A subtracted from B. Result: -0.06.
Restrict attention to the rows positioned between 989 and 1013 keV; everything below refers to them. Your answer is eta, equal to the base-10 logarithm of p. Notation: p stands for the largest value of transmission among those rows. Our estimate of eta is 0.810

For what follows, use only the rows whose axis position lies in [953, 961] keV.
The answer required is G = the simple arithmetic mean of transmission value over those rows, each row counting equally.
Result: 6.37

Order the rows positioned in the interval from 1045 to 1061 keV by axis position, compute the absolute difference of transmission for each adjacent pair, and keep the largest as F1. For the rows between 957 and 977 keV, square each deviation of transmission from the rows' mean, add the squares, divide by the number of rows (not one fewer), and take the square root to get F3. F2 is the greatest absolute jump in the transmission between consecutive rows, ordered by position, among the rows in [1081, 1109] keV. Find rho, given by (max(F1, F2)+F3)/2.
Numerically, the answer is 0.288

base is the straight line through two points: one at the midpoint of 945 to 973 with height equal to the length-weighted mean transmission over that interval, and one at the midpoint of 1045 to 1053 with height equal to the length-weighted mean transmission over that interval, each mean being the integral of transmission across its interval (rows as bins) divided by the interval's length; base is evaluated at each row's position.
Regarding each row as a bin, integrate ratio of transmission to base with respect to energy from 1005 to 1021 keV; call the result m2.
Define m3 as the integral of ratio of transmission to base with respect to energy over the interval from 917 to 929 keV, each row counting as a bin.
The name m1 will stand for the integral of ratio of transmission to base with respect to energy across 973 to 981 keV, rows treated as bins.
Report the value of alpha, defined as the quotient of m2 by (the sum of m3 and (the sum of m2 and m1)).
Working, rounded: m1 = 8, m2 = 16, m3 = 12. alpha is 0.441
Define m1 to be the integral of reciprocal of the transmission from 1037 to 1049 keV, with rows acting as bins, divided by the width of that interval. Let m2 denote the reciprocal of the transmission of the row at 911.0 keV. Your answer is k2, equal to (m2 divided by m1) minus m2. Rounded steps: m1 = 0.163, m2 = 0.174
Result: 0.89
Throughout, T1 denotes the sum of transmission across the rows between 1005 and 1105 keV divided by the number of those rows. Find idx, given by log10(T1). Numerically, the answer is 0.800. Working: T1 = 6.31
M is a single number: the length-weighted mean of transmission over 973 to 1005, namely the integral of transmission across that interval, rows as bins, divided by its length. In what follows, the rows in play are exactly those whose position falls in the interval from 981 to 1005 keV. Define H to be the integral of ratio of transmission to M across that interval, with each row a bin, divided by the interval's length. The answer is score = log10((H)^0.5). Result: -0.002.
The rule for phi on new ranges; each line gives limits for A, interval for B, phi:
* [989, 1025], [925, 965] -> -0.01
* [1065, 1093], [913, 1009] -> 0.08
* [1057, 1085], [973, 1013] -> 0.09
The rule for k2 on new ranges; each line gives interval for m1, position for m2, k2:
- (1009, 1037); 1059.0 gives 0.84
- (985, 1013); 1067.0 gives 0.88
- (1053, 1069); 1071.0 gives 0.83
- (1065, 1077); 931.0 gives 0.78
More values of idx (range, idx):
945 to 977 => 0.801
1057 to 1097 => 0.799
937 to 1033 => 0.801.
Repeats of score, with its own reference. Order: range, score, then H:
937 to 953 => 0.004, 1.02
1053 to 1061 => 0.002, 1.01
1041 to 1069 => -0.005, 0.98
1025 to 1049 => -0.005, 0.98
